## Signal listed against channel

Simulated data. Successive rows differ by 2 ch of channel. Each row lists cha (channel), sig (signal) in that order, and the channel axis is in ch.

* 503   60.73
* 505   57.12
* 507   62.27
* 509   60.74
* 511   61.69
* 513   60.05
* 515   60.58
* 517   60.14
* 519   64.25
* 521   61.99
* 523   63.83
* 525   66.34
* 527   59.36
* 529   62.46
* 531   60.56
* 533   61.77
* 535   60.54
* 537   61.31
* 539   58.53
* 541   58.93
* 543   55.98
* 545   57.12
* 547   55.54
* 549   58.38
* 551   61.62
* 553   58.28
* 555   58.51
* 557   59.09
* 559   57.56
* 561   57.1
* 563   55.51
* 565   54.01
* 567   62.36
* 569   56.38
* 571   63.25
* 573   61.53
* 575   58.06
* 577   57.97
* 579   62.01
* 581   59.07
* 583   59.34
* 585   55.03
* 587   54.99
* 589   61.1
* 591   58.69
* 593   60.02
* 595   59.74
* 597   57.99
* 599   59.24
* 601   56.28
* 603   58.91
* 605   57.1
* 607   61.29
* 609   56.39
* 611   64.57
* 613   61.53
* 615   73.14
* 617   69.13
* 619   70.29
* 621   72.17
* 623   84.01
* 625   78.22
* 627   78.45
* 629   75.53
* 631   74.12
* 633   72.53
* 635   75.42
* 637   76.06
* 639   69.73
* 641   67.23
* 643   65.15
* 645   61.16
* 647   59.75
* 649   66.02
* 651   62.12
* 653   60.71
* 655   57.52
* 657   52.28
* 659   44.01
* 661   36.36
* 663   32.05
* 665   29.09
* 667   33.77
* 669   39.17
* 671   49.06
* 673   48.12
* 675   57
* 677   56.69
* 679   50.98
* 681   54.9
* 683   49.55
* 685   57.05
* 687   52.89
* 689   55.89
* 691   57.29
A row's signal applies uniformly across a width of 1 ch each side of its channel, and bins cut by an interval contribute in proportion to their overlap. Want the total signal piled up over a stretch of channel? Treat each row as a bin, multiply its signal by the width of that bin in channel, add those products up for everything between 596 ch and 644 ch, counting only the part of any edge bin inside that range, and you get 3269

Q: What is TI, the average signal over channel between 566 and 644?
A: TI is 65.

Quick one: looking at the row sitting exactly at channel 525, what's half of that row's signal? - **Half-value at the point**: 33.2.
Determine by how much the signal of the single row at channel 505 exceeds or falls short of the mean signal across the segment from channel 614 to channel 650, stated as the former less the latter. -14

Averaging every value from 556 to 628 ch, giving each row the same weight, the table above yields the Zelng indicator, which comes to 62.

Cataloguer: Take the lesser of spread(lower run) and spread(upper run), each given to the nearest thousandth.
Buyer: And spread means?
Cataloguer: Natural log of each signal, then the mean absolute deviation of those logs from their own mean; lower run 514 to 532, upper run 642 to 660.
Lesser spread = 0.029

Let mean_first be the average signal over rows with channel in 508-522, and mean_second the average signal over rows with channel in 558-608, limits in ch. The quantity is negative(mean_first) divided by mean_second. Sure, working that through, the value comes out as -1.05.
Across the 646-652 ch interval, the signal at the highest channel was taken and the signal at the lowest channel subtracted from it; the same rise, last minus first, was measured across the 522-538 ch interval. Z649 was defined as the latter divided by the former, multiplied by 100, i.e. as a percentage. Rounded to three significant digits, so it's -106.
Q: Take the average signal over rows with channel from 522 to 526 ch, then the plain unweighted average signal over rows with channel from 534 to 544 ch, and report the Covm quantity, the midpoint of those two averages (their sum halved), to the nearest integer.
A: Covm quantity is 62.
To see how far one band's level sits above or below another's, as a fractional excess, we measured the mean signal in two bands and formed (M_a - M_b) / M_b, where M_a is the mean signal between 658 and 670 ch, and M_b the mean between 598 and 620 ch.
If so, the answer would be -0.43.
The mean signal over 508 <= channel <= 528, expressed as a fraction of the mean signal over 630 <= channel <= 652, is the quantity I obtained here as 0.91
